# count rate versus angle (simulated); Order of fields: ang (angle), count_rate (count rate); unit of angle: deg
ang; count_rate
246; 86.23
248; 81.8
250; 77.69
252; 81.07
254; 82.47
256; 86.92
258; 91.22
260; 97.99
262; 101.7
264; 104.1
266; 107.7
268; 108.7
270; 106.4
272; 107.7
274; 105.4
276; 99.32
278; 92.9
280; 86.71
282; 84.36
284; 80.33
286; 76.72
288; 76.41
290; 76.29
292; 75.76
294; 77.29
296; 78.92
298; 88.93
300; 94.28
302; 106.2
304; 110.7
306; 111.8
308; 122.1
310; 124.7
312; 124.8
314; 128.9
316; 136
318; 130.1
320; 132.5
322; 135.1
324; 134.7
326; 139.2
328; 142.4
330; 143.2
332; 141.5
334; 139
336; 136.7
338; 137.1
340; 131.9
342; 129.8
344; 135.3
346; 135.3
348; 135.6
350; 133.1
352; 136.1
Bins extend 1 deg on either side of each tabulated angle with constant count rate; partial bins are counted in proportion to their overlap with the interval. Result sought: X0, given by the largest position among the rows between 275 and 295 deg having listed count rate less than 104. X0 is 294 deg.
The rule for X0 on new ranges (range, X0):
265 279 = 278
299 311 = 300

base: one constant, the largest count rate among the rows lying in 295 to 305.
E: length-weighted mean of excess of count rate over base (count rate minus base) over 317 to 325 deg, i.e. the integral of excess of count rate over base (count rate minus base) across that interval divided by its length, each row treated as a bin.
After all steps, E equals 22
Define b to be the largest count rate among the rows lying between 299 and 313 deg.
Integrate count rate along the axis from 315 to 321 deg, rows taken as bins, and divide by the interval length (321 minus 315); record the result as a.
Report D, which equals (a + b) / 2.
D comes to 129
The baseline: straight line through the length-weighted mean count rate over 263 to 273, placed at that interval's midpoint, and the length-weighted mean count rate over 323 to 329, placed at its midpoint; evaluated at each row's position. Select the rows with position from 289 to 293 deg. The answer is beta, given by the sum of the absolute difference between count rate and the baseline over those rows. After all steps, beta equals 87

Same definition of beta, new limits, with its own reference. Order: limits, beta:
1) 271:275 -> 6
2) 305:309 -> 23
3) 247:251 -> 33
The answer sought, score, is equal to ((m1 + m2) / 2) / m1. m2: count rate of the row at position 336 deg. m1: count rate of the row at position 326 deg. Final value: 0.99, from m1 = 139.2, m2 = 136.7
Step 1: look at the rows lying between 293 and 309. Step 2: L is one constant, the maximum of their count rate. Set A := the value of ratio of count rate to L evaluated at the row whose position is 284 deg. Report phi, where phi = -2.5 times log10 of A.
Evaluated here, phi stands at 0.5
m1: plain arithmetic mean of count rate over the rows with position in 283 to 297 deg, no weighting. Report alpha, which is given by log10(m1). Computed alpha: 1.89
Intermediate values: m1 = 77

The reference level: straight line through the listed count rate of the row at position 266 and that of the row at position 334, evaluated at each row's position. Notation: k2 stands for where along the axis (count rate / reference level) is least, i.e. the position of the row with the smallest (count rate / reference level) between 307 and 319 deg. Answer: 308 deg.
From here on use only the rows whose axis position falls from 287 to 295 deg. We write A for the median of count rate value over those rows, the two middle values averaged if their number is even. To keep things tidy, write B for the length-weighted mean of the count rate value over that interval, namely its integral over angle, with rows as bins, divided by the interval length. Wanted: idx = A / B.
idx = 1.00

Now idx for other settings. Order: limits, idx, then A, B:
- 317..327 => 1.00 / 135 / 134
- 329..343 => 1.00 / 137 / 137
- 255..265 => 1.02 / 98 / 96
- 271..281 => 1.01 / 99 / 98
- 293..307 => 0.99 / 94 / 95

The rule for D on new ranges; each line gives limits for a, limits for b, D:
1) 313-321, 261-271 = 120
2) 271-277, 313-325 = 120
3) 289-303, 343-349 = 110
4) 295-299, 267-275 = 96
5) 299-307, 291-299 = 97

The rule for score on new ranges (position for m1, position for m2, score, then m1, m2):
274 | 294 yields 0.87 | 105.4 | 77.29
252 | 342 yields 1.30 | 81.07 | 129.8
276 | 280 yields 0.94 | 99.32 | 86.71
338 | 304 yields 0.90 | 137.1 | 110.7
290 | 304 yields 1.23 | 76.29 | 110.7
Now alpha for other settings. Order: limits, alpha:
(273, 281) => 1.98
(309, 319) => 2.11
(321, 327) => 2.13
